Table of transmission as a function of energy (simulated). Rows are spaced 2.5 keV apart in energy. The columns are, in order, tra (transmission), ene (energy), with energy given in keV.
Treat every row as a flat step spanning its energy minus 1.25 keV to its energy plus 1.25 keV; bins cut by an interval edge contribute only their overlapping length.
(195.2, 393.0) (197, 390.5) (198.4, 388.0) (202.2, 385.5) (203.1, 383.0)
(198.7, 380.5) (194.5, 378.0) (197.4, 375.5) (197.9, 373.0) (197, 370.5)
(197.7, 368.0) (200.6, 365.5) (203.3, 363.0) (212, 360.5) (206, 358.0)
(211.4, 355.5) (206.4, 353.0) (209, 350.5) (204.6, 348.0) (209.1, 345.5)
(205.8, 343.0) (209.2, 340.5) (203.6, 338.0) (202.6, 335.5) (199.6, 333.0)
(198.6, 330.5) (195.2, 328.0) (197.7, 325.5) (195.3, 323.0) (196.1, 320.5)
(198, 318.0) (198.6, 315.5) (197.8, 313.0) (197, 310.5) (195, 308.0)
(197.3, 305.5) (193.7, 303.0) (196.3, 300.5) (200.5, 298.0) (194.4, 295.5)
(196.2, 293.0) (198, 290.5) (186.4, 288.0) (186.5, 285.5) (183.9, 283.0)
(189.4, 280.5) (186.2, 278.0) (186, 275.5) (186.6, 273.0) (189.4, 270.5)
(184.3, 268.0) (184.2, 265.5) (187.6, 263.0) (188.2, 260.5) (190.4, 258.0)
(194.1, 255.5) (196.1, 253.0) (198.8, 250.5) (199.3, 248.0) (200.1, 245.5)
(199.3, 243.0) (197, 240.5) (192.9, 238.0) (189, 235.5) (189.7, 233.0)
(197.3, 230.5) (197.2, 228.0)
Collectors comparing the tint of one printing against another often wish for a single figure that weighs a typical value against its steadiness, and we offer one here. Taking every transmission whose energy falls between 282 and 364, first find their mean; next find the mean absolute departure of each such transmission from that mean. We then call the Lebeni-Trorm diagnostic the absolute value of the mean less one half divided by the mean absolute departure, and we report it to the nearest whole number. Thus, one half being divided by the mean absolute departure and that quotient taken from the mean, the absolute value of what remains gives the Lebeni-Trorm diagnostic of 199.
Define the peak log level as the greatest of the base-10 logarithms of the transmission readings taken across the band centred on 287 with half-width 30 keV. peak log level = 2.30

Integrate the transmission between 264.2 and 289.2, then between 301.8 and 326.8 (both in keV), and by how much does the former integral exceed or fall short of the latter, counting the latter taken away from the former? -259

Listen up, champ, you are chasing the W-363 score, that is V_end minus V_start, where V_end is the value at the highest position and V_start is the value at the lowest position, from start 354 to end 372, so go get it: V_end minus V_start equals -14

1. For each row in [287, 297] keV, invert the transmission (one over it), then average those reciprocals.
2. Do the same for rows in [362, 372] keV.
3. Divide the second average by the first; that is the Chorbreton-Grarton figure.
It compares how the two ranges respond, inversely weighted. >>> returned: 0.97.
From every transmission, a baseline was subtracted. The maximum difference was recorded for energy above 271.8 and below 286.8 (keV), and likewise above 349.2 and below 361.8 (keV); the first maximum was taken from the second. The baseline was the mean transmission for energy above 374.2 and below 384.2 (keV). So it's 23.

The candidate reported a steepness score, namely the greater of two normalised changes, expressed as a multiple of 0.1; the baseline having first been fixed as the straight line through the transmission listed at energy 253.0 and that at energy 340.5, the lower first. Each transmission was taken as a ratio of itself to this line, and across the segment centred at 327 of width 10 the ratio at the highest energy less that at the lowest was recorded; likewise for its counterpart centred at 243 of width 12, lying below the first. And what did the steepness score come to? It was 0.25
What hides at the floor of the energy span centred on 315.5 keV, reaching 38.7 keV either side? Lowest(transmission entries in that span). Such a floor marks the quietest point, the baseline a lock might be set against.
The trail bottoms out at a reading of 183.9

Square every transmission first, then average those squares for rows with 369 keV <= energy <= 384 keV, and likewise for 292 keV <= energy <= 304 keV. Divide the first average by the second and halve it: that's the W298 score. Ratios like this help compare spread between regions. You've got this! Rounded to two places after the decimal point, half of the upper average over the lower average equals 0.51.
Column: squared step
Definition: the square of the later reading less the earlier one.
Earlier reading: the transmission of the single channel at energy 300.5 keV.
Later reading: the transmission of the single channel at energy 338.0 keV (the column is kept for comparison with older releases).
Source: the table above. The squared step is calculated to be 53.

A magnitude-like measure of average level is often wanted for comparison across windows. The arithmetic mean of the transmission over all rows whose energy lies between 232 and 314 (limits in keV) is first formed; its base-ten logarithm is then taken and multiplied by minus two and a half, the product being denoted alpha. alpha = -5.71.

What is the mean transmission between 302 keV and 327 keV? 197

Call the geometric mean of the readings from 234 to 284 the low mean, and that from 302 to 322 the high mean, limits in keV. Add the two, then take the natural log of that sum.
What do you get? 5.960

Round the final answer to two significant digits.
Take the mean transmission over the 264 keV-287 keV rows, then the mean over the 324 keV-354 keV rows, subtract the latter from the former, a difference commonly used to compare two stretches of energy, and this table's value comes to -17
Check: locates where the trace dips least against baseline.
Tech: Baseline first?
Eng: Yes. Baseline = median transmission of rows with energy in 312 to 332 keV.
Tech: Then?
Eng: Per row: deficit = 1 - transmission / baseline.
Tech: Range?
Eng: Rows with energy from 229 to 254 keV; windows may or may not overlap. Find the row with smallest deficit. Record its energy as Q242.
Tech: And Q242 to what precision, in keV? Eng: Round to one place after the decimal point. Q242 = 245.5 keV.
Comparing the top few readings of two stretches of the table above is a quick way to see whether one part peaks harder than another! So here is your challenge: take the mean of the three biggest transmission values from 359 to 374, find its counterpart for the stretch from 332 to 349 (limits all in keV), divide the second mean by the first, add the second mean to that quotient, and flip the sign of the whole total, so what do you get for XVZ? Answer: -209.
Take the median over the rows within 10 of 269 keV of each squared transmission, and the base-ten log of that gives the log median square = 4.54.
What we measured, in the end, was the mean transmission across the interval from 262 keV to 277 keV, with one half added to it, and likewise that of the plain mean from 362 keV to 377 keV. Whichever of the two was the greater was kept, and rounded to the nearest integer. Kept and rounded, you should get 199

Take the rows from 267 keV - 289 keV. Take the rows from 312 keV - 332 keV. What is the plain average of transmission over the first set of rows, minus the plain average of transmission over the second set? -10.6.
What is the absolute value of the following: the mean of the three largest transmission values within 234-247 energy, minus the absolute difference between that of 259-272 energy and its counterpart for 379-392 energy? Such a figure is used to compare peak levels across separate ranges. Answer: 186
